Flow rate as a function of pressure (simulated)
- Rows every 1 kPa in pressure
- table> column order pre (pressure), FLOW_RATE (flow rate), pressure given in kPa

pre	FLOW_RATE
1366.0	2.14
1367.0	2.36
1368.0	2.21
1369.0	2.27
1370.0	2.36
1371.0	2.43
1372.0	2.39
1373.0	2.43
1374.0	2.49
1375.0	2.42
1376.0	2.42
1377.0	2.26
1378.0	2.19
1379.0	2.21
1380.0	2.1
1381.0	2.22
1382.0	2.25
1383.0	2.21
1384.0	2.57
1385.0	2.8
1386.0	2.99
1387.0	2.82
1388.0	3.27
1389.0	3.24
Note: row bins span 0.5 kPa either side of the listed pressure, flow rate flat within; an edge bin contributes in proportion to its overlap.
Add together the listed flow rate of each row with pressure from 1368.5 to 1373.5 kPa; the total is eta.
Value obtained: 11.9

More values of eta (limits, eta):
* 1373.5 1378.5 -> 11.8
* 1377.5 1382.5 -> 11.0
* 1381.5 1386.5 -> 12.8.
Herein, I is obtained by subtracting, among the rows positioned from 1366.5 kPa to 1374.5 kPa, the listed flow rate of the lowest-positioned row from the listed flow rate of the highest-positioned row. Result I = 0.13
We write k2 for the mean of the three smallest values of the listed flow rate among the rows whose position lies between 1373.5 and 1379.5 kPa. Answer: 2.22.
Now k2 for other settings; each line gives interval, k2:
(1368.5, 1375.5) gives 2.34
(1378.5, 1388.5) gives 2.17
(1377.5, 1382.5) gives 2.17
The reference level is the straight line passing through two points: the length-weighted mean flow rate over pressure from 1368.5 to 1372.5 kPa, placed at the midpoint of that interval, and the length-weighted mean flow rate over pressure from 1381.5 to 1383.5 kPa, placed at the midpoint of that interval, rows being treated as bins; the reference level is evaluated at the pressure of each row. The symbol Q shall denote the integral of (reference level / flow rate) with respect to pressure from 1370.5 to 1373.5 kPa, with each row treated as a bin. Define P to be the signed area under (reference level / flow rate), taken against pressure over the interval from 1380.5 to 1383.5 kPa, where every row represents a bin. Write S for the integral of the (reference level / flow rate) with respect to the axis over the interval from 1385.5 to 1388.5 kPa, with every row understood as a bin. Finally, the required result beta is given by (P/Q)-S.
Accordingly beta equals -1.14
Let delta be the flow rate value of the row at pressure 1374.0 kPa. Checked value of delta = 2.49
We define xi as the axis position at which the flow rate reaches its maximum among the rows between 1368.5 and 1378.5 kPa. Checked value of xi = 1374.0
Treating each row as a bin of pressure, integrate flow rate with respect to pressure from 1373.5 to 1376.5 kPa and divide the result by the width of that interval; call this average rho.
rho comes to 2.4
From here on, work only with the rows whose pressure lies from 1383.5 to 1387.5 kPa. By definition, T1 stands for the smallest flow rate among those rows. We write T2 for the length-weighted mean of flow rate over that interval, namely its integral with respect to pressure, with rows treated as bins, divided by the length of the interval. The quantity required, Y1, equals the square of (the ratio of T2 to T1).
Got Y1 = 1.183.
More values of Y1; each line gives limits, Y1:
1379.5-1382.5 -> 1.088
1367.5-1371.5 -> 1.100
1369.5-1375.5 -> 1.051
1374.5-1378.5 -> 1.125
